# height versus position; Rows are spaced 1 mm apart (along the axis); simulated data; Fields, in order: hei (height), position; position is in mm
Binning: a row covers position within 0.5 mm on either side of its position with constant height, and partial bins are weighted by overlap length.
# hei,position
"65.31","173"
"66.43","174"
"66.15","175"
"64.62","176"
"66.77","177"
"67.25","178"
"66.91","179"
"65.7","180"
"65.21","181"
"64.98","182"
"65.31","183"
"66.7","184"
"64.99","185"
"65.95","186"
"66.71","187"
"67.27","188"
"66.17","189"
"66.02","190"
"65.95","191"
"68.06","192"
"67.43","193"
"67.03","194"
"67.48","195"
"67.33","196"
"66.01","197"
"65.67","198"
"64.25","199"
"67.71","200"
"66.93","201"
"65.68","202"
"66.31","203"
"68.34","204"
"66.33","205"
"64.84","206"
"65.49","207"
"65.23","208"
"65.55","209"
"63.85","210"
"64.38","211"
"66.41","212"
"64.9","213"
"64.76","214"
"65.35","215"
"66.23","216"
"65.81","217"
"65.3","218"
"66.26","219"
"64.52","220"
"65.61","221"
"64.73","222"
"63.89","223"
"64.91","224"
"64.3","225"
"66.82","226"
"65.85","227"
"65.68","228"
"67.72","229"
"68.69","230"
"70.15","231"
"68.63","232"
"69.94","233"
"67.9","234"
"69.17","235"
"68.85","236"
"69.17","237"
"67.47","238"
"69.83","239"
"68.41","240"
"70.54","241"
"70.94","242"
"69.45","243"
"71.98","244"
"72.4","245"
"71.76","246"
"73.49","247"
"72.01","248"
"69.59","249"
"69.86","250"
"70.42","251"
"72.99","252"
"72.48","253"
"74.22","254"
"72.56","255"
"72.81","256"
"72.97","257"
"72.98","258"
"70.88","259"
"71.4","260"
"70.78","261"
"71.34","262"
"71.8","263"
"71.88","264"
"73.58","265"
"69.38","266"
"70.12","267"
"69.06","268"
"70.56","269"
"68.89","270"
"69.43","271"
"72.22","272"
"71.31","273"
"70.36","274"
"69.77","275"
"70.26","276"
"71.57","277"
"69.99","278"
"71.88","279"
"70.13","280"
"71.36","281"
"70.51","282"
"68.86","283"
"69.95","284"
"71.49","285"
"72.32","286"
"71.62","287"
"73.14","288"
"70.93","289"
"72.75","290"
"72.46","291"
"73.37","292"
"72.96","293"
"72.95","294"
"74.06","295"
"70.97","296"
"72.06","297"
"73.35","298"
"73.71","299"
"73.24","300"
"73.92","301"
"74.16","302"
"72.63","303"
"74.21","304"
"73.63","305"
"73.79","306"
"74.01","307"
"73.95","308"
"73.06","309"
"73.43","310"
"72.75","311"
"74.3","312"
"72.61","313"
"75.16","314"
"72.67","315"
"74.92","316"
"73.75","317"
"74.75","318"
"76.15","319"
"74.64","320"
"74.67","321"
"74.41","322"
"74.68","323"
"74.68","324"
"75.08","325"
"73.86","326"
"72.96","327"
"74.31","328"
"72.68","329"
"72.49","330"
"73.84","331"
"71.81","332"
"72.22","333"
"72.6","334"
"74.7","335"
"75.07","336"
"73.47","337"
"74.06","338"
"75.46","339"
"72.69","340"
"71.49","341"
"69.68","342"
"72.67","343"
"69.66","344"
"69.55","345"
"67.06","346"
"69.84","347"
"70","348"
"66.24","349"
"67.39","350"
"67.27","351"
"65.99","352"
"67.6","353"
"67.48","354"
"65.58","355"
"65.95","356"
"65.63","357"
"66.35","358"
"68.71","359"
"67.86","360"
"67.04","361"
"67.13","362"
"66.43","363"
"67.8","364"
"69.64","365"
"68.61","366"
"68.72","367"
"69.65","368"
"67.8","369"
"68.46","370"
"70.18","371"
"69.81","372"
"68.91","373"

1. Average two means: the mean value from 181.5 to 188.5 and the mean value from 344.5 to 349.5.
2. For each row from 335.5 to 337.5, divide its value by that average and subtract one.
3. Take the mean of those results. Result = 0.10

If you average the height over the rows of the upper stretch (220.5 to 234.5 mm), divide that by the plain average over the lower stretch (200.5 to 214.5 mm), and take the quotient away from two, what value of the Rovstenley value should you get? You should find 0.98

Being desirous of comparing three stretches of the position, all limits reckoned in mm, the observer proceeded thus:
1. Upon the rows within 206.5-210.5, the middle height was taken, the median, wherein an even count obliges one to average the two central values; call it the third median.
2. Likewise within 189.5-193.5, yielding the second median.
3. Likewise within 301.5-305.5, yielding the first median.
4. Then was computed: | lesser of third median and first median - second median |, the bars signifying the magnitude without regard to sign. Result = 1.4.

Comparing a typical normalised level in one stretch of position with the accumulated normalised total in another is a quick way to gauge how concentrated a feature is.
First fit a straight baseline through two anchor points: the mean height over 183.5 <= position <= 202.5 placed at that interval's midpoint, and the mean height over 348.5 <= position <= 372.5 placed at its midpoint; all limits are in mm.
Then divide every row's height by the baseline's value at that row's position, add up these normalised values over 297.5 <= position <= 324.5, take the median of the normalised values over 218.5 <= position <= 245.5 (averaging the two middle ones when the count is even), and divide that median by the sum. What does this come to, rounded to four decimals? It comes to 0.0345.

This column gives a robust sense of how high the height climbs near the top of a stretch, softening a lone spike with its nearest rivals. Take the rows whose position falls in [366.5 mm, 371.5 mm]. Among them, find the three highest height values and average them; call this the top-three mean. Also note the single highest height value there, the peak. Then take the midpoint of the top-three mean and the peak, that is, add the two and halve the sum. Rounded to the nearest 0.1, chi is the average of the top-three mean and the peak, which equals 69.8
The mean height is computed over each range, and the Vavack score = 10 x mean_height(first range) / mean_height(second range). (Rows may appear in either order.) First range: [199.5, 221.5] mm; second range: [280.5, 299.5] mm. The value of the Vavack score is 9.1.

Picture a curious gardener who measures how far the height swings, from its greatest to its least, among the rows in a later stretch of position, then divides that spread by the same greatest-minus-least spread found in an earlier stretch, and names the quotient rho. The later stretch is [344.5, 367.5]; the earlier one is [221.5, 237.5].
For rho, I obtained 0.71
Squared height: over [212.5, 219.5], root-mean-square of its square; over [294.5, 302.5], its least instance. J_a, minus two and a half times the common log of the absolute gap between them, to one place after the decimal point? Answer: -7.2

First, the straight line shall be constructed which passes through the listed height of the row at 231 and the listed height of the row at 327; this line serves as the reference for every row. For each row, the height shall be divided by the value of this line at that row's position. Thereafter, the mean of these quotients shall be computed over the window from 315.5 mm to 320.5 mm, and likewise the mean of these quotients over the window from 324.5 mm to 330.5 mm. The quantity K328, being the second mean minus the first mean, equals -0.02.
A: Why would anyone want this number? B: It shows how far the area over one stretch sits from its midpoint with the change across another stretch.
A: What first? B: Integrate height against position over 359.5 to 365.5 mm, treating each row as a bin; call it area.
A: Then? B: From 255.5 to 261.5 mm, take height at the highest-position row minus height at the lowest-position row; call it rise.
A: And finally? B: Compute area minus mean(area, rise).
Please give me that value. 204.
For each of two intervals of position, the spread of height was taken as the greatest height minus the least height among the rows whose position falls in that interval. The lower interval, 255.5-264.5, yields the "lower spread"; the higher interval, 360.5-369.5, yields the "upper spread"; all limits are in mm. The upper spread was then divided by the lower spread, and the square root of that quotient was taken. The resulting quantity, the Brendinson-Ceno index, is 1.2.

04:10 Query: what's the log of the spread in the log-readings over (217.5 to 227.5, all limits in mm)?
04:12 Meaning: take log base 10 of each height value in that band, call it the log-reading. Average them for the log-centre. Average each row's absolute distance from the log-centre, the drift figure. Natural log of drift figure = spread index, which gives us -5.30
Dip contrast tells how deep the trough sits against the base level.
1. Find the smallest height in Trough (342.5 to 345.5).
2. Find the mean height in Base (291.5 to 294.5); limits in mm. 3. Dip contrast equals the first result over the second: 0.95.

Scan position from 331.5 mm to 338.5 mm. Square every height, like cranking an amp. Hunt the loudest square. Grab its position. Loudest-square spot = 336 mm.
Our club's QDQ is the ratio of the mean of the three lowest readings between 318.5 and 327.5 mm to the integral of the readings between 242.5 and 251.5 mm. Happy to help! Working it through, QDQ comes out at 0.115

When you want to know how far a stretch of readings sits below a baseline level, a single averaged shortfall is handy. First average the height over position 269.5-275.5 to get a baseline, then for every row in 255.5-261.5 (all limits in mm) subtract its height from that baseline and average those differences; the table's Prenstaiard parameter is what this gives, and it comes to -2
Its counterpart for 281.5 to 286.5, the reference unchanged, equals 0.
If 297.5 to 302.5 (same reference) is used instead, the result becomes -3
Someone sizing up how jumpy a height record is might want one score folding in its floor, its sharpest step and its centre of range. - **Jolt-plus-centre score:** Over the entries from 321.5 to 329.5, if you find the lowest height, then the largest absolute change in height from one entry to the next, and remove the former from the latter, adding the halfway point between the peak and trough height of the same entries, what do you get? 2.8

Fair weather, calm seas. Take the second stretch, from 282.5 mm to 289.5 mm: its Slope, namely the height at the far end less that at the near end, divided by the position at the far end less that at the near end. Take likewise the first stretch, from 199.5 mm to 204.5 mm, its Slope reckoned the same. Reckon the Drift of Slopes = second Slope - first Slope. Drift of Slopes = 0.2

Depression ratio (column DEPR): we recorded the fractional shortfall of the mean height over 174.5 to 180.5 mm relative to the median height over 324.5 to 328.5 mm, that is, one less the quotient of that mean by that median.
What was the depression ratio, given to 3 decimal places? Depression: 0.106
